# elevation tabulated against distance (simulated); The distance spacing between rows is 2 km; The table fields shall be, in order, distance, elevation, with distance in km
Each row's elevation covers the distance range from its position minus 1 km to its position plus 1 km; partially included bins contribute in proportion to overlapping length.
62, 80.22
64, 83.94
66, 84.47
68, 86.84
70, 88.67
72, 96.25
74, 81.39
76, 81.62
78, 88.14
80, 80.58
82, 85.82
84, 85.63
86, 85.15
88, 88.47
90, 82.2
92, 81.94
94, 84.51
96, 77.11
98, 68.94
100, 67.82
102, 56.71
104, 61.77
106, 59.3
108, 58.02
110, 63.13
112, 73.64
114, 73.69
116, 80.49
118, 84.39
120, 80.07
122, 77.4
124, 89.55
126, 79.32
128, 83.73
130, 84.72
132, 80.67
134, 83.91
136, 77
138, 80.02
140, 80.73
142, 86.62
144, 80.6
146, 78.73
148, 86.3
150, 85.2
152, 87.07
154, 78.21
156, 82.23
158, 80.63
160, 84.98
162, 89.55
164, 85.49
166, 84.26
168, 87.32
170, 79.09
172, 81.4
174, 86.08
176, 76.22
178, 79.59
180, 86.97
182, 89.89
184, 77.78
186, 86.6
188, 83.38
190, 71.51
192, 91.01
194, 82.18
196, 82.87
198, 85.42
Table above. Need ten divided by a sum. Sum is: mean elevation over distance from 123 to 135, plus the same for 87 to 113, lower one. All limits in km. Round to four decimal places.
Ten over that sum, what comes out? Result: 0.0646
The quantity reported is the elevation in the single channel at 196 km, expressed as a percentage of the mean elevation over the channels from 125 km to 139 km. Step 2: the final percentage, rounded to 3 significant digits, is 102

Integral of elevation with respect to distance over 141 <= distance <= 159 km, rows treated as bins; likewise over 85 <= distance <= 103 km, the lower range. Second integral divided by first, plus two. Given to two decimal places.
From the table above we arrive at 2.93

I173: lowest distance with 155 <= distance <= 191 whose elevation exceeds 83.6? 160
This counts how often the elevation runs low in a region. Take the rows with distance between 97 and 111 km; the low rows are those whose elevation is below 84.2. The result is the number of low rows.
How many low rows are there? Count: 7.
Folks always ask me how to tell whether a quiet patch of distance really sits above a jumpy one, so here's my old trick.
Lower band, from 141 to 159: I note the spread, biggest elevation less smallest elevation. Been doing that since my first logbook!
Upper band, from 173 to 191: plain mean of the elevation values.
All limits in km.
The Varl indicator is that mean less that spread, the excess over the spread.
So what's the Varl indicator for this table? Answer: 73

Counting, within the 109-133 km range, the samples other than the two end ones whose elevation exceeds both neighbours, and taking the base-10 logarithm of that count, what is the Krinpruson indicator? 0.48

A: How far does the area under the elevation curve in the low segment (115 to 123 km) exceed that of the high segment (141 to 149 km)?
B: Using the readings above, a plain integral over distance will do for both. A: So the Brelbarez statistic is -20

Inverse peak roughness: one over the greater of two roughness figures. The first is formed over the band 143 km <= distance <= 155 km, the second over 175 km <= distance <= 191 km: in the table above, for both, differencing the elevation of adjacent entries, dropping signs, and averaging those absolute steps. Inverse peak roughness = 0.141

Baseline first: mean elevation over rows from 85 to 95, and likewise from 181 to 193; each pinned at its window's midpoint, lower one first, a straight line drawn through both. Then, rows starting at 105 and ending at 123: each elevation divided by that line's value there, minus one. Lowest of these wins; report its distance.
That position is 108 km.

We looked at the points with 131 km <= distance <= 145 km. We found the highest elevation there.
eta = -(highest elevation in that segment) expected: -86.6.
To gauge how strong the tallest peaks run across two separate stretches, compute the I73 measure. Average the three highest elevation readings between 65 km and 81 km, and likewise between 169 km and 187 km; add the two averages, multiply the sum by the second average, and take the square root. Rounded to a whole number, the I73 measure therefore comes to 125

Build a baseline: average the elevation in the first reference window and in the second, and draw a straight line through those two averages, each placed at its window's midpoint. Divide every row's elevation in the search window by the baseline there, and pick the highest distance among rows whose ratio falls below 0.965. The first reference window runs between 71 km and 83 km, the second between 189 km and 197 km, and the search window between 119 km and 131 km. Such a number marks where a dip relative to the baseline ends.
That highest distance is 126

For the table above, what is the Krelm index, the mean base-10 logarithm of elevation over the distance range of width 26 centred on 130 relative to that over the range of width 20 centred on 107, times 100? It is 105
